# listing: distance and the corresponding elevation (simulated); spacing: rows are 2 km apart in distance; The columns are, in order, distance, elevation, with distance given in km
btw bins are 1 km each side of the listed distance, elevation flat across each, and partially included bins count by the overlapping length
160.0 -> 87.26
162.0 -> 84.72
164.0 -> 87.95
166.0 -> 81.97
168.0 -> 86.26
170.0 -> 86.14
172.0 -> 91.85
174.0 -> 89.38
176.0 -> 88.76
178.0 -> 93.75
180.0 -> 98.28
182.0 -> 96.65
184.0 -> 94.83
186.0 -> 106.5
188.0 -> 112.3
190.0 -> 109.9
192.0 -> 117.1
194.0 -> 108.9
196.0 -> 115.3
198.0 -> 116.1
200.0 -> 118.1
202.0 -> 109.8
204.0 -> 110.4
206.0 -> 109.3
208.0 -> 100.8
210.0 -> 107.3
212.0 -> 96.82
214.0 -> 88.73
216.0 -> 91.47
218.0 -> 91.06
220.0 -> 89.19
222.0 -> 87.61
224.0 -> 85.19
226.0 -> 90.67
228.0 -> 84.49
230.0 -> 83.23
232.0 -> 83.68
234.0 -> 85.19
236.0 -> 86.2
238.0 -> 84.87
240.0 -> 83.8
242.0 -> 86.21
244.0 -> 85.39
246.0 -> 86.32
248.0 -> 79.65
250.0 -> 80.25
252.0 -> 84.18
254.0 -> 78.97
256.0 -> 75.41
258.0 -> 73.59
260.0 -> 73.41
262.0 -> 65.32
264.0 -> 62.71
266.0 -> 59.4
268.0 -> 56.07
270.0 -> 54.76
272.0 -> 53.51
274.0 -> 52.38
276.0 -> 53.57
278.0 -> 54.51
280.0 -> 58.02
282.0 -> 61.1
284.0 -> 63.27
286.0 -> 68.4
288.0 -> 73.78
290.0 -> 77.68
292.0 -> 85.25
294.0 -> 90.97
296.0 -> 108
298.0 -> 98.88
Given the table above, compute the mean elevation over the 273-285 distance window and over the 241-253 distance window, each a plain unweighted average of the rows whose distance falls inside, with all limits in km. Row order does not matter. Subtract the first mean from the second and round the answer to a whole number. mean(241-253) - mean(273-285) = 27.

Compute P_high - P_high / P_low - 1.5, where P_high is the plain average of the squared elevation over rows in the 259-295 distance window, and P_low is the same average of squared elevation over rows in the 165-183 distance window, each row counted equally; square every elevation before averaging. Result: 4304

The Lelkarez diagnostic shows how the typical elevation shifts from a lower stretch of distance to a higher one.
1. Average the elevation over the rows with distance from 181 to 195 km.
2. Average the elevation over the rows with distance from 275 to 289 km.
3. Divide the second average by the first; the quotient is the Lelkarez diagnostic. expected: 0.58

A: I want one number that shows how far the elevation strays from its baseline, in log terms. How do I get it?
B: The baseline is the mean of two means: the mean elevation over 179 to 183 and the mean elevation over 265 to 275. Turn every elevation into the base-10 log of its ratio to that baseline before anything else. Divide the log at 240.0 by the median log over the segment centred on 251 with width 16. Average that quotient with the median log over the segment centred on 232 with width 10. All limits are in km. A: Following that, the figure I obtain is 1.0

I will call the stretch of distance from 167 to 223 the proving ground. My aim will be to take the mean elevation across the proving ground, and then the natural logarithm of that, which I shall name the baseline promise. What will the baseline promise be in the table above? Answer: 4.61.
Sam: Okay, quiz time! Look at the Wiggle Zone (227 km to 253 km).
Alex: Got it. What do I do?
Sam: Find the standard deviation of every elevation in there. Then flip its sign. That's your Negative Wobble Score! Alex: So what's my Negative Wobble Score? -2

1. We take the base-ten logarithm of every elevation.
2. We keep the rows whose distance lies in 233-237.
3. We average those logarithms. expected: 1.93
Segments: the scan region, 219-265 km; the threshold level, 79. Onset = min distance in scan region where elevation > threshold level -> 220.0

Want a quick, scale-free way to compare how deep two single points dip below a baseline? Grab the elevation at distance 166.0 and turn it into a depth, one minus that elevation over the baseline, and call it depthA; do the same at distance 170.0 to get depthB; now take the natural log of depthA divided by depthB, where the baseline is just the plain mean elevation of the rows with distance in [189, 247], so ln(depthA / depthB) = 0.3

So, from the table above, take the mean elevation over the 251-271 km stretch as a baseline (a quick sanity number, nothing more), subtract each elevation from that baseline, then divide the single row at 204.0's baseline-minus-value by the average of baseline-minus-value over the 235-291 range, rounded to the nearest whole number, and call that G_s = 20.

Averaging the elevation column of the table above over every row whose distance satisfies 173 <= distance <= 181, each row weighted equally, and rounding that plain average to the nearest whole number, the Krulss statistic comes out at 93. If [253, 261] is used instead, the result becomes 75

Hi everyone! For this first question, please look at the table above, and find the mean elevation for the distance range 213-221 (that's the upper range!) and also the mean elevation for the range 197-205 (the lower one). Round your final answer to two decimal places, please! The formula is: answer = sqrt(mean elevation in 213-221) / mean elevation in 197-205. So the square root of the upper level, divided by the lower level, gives 0.08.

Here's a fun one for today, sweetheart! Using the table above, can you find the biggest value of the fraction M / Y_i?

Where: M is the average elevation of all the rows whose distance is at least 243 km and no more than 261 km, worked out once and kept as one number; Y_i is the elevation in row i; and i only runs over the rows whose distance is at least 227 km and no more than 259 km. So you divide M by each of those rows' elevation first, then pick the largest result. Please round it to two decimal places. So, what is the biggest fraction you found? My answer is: 1.08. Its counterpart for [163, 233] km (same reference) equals 0.97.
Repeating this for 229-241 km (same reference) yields 0.96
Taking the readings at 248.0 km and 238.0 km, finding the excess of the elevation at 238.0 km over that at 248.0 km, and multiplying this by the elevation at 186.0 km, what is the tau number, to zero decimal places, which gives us 556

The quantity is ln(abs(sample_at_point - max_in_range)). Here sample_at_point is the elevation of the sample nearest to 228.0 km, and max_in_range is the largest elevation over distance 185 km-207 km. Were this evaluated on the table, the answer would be 3.5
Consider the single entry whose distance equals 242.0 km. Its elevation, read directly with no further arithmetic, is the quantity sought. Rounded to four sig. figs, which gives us 86.21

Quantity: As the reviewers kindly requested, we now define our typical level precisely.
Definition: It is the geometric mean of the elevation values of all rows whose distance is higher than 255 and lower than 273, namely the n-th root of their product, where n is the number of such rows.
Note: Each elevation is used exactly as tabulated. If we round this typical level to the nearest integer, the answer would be 63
